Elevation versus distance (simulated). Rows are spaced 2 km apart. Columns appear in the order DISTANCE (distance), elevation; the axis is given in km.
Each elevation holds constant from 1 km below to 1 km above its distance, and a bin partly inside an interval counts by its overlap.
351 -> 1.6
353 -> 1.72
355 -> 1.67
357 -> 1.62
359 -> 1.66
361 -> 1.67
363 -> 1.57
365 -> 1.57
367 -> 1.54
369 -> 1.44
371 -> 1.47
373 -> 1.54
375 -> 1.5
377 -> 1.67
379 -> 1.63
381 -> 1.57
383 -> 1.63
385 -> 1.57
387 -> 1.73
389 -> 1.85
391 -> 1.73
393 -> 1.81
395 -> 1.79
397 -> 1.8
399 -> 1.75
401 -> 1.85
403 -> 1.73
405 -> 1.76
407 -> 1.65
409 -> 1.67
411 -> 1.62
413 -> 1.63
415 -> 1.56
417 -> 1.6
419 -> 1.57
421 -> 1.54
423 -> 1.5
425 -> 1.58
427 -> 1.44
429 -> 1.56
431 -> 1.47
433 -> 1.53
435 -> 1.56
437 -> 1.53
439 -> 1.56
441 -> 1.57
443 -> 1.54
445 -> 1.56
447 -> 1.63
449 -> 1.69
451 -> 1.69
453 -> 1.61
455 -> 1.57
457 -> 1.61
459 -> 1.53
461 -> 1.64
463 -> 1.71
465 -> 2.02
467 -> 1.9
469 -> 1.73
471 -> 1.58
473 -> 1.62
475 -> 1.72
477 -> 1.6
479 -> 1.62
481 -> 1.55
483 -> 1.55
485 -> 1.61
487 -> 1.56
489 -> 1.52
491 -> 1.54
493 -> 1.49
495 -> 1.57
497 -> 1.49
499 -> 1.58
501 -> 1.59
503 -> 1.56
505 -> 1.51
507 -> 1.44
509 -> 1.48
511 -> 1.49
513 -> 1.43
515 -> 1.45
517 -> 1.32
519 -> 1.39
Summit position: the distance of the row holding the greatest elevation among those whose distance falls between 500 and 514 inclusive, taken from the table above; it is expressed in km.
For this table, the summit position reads 501 km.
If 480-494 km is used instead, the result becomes 485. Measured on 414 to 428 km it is 417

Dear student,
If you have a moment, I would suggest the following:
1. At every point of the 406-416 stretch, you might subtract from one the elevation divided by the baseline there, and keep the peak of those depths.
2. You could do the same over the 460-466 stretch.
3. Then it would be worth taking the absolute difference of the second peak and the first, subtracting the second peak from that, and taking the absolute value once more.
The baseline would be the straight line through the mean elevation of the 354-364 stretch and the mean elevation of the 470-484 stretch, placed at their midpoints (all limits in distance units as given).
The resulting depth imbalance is 0.076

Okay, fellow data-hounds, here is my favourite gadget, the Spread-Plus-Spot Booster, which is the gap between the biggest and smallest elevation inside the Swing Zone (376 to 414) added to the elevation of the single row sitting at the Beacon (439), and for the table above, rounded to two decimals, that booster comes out 1.84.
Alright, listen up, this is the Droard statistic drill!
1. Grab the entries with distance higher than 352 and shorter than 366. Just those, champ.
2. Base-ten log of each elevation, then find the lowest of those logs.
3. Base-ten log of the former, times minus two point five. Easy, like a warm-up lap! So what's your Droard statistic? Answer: 1.77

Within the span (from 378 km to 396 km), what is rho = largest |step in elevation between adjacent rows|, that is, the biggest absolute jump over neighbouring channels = 0.16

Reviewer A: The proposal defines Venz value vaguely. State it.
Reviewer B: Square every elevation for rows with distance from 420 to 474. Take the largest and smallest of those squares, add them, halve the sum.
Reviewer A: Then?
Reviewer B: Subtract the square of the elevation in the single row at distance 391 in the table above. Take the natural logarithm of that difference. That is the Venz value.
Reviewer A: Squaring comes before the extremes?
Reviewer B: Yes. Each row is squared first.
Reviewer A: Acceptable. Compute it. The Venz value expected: -2.5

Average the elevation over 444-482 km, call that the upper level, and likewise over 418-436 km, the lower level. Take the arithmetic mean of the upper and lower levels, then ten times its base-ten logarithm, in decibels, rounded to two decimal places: 2.03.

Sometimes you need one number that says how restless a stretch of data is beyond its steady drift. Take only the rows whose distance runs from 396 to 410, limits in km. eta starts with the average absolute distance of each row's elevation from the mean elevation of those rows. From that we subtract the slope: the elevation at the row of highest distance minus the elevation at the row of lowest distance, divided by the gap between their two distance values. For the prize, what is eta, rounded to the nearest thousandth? 0.063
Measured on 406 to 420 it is 0.039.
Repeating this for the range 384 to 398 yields 0.047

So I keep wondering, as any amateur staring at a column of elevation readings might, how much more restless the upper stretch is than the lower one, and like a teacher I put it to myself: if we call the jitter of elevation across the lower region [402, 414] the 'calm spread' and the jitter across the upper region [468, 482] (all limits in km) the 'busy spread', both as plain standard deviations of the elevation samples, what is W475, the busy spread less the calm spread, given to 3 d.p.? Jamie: 0.012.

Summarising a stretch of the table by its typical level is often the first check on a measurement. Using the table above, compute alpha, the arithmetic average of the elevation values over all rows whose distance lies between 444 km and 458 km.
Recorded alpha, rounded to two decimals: 1.62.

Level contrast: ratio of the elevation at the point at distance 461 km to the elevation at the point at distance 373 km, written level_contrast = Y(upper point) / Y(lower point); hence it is 1.06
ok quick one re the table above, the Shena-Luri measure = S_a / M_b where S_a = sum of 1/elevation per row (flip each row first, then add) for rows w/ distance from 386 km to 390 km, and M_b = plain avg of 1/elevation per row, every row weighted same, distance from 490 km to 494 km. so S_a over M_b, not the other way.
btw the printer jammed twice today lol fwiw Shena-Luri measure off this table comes 1.69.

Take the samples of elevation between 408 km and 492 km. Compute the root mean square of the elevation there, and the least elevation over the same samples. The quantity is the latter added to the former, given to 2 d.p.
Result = 3.05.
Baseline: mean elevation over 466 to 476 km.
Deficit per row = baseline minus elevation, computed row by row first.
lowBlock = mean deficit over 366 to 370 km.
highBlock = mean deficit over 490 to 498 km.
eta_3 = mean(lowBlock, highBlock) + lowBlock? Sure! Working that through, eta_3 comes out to 0.42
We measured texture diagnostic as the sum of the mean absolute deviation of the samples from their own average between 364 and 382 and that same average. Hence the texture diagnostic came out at 1.60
